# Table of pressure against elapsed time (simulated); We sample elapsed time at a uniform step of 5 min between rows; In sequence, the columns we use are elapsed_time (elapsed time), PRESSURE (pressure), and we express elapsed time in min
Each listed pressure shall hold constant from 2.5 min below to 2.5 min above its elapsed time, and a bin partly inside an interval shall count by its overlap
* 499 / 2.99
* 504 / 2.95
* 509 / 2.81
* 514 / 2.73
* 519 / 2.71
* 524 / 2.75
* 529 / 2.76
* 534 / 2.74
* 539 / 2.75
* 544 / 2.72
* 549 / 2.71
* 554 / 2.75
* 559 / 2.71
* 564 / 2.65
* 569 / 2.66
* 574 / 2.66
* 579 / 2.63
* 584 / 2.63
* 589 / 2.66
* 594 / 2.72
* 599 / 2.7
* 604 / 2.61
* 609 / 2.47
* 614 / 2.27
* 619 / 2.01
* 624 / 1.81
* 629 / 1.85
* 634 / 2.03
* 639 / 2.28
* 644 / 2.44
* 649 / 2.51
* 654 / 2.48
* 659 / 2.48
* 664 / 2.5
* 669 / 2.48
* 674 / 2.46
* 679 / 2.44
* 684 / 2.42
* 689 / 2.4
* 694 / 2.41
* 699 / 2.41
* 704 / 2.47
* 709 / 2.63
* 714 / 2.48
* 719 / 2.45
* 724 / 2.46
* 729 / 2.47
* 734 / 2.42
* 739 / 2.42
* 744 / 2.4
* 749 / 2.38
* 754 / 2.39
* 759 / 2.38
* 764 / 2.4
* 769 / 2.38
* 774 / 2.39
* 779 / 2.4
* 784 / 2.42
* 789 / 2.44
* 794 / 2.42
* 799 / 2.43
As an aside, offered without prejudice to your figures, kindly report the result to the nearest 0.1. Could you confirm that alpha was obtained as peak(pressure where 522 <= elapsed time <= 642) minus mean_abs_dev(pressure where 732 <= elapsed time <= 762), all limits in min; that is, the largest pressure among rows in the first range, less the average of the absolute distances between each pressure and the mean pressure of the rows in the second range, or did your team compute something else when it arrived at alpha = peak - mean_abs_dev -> 2.7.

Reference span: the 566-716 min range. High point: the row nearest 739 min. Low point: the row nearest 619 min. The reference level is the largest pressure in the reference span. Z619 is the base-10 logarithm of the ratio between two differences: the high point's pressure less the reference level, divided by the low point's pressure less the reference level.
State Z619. -0.4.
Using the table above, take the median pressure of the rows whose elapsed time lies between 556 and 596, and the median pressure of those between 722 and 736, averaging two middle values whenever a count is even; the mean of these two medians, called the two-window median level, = 2.56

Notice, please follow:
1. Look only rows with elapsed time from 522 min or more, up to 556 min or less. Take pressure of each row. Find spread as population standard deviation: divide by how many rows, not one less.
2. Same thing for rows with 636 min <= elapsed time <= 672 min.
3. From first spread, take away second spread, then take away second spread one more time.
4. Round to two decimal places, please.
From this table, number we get -0.13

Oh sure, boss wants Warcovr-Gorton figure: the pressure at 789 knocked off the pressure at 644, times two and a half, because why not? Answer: 0.00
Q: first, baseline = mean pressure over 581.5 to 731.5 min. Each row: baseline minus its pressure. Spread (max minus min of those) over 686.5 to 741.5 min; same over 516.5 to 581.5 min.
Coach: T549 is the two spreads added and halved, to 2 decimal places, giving 0.18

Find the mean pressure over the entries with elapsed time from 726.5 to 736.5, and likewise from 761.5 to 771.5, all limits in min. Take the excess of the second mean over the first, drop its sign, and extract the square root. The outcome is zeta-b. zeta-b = 0.23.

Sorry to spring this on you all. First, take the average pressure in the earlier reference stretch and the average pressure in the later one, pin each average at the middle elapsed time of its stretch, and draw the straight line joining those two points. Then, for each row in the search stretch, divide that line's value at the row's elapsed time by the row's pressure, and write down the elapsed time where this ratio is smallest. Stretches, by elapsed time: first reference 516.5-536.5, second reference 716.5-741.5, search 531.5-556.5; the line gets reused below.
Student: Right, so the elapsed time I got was 554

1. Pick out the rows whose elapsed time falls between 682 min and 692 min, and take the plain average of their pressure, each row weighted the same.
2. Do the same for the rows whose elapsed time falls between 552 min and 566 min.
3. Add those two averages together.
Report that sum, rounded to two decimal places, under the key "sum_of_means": 5.11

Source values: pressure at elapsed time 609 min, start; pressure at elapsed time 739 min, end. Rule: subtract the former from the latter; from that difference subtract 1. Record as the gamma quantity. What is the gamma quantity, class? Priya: -1.05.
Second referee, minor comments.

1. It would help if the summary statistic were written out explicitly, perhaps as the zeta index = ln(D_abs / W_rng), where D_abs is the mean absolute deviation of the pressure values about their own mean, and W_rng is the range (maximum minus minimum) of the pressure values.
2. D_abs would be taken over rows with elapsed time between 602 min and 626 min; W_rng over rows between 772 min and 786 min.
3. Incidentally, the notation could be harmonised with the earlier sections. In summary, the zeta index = 2.2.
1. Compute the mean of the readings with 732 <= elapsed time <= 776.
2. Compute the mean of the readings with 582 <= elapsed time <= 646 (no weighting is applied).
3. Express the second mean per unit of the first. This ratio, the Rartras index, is 0.98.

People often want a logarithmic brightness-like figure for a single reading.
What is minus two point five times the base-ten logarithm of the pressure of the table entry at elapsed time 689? -0.95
